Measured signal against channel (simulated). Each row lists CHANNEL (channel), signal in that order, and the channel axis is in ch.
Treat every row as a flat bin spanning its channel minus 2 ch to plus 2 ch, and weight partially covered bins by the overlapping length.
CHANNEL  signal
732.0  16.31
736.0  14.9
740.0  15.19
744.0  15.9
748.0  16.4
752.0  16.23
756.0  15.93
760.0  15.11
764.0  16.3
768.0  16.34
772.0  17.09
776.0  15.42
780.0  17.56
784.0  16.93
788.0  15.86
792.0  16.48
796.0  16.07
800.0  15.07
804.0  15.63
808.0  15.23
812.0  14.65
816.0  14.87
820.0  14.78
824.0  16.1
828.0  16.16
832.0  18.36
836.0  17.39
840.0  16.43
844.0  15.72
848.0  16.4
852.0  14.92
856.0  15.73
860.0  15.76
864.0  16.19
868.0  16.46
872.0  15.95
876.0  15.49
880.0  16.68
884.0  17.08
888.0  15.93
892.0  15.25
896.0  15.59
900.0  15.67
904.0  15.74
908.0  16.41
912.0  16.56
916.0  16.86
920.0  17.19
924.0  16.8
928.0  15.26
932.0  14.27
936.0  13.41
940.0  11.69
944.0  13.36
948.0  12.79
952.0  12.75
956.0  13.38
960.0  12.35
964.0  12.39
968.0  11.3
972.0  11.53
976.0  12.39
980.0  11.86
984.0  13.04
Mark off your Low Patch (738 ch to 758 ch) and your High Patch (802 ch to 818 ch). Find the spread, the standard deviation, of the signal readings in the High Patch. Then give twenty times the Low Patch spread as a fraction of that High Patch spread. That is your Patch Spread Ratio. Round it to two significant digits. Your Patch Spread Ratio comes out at 22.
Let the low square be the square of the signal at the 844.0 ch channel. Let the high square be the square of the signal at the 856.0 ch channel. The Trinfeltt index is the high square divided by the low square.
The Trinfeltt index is 1.0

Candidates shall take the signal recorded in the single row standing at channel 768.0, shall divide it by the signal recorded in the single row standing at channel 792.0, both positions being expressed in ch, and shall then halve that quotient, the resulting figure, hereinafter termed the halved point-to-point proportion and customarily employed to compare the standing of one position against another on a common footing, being 0.496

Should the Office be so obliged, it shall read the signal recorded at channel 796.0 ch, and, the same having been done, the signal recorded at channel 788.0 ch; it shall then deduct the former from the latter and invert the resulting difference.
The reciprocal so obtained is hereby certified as -5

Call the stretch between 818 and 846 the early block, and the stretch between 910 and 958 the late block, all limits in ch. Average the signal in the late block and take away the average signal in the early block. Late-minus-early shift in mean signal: -1.9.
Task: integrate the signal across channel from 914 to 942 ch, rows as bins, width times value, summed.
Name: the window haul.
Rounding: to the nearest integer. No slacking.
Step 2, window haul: 422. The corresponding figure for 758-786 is 459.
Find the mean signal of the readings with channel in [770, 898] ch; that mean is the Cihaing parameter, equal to 16.0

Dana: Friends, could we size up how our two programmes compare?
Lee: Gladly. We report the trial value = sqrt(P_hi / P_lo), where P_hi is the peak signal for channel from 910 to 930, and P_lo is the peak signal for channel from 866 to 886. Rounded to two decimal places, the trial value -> 1.00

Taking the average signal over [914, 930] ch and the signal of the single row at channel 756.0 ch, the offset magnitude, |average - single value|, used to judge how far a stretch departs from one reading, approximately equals 0.60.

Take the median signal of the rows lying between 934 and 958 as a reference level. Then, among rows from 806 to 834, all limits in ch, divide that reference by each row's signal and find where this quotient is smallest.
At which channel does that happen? 832.0 ch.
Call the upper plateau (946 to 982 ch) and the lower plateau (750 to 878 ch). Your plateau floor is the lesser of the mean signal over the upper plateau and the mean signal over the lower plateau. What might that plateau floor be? 12.3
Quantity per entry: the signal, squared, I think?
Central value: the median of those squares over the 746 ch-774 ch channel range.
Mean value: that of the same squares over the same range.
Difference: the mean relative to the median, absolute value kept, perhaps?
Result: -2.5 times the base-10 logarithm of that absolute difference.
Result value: -1.2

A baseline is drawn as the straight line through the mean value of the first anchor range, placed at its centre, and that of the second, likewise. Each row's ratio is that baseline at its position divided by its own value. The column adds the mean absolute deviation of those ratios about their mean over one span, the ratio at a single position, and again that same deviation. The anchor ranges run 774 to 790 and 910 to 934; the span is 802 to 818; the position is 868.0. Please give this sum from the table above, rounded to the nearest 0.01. 1.04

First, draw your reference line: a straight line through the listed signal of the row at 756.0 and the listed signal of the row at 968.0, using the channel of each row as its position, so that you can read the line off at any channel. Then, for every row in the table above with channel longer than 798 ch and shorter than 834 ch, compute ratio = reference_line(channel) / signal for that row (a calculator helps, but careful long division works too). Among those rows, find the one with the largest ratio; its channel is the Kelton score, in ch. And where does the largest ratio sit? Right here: 812.0 ch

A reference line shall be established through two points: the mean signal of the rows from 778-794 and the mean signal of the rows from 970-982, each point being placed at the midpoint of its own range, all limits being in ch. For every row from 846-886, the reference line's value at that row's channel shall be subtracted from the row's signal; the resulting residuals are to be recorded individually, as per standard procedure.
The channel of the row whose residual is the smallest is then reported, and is 852.0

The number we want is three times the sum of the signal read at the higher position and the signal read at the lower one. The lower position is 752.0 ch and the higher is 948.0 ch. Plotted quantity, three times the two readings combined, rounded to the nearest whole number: 87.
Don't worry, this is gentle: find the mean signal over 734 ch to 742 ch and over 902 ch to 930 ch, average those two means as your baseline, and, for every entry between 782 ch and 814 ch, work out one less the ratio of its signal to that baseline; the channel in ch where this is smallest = 784.0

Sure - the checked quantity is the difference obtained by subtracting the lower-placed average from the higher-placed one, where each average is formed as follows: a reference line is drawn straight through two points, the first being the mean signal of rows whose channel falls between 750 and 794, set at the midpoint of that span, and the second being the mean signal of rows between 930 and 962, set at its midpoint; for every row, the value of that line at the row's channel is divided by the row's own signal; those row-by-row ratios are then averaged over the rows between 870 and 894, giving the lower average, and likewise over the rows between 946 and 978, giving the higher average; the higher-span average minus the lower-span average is 0.14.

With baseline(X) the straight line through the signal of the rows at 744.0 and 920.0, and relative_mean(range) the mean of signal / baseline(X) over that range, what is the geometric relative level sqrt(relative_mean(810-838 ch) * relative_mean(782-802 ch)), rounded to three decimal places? 0.981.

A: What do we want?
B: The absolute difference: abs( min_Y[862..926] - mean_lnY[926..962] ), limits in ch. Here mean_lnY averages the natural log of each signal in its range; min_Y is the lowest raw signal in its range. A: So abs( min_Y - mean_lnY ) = 12.7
